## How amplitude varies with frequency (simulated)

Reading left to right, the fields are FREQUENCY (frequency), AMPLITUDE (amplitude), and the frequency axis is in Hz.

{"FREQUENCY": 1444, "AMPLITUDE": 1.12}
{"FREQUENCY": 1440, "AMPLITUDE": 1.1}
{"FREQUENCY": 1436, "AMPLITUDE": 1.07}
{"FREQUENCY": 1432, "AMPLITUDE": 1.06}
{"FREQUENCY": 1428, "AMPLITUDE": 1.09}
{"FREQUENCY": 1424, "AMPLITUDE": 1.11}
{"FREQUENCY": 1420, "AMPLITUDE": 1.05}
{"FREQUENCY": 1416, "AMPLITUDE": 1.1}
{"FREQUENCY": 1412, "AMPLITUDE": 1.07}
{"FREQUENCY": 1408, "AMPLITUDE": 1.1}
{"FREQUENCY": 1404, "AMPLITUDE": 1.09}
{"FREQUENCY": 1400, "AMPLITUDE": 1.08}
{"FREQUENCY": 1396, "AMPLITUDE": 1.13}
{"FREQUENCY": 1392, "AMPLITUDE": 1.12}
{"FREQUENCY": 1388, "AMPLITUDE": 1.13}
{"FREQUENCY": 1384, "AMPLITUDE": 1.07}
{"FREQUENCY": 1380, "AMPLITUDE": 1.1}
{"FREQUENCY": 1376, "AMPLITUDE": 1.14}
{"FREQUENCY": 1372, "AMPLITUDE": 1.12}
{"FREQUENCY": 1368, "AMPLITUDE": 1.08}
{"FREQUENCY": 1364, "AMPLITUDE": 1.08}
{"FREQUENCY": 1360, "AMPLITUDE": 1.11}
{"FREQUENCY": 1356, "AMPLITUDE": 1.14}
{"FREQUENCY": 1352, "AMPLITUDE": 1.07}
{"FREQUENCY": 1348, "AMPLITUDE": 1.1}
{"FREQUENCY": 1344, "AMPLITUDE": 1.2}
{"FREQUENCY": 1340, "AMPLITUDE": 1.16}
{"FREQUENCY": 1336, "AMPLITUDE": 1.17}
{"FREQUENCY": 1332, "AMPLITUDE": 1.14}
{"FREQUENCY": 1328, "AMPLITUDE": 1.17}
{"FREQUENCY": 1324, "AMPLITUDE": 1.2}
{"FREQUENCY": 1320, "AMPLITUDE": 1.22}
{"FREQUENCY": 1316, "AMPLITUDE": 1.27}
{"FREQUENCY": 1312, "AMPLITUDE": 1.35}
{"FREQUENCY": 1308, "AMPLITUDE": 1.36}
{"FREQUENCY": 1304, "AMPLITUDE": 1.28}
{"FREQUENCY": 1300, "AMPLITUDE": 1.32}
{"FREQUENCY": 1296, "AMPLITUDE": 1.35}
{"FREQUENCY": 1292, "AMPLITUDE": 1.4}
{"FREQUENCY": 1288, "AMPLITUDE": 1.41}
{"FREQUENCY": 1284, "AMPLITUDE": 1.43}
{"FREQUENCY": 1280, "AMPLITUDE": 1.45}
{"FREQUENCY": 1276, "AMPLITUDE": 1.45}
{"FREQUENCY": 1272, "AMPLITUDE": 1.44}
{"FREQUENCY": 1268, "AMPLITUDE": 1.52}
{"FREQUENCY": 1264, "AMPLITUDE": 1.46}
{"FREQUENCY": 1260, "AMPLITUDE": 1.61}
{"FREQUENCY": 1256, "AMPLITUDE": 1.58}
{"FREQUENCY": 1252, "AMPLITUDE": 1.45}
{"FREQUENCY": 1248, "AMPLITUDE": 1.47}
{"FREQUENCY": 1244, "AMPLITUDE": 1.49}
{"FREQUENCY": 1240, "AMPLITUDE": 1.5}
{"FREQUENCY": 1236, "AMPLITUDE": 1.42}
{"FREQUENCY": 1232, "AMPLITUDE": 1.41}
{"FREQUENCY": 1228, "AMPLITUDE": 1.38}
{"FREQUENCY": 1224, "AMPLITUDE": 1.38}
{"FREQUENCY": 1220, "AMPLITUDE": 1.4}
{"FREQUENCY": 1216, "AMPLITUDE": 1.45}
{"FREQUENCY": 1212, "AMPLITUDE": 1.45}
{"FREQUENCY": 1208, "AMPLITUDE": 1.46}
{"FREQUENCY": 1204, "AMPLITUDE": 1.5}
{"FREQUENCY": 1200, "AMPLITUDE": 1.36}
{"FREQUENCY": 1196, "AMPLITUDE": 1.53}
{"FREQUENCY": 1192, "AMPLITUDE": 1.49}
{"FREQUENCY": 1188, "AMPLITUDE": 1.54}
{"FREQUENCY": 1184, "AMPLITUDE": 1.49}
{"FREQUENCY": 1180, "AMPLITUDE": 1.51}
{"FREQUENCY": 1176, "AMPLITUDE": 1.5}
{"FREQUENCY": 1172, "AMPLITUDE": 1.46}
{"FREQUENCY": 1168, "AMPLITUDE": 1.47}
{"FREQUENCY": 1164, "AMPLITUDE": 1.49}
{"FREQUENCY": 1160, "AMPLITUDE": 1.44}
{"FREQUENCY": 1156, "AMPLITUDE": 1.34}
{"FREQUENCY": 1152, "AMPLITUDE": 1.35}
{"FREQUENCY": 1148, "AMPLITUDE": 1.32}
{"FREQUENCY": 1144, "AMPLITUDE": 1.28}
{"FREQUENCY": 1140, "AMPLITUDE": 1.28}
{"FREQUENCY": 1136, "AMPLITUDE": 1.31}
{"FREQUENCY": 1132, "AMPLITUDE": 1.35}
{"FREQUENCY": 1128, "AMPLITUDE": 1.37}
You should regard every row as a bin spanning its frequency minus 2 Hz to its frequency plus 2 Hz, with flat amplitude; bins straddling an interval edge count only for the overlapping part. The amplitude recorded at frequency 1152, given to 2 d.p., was 1.35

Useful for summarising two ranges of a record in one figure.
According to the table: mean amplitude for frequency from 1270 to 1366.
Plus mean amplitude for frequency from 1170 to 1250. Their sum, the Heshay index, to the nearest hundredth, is 2.72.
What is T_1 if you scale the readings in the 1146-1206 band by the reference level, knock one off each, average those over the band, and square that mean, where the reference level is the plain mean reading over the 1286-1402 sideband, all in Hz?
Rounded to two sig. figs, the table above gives 0.049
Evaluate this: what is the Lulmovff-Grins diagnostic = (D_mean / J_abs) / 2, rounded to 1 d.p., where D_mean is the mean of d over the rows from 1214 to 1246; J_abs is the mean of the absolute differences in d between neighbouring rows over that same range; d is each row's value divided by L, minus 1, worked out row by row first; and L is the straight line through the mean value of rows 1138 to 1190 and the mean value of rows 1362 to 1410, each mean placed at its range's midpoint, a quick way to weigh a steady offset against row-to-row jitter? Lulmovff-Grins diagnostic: 1.7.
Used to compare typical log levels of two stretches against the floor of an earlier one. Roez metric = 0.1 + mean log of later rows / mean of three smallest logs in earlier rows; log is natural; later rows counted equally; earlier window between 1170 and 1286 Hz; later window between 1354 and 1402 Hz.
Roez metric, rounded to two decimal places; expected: 0.42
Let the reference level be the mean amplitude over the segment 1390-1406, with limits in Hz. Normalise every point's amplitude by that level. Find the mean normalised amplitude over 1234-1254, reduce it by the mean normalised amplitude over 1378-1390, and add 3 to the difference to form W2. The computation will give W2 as 3.33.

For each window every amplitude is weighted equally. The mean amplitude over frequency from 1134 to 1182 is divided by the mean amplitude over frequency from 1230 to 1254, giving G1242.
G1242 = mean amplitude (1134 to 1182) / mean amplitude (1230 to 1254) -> 0.96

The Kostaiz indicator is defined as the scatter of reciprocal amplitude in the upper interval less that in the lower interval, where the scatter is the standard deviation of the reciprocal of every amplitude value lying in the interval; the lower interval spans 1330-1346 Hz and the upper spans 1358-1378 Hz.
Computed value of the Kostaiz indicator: 0.003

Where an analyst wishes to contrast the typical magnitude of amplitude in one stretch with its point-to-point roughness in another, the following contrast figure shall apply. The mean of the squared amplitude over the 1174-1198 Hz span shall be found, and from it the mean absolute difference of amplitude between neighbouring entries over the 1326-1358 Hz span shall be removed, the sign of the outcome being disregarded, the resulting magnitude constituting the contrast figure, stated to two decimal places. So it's 2.24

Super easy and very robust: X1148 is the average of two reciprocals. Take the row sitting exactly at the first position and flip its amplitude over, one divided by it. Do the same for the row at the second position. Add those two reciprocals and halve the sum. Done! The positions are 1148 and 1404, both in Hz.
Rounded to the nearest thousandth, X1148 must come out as 0.838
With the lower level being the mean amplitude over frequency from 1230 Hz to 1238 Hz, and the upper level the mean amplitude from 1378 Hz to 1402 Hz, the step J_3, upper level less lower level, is -0.31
